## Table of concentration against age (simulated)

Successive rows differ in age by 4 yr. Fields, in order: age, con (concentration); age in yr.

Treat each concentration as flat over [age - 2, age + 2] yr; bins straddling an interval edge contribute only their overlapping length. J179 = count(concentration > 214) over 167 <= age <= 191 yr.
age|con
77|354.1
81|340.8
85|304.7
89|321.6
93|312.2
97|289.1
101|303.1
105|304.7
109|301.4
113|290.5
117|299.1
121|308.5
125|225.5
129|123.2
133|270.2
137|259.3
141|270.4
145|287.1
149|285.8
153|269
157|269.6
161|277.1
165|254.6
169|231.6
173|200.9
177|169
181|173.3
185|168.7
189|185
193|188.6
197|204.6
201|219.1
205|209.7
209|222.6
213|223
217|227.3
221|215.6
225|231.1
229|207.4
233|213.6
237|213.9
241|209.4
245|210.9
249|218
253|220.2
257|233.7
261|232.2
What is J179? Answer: 1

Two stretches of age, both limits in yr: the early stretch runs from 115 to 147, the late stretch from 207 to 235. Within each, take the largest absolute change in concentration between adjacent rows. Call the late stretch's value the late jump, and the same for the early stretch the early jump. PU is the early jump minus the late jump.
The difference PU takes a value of 123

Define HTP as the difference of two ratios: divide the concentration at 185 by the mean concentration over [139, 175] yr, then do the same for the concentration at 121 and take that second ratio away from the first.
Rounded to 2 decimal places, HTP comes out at -0.54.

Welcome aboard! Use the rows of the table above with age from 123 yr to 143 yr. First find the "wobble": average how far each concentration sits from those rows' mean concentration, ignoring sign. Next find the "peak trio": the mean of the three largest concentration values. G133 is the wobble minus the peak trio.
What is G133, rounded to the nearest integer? -222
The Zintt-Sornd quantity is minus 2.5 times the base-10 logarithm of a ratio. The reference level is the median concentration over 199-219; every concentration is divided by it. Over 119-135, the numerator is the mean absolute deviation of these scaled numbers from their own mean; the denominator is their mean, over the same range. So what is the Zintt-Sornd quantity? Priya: 1.5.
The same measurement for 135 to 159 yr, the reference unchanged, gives 3.8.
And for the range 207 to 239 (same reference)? 3.8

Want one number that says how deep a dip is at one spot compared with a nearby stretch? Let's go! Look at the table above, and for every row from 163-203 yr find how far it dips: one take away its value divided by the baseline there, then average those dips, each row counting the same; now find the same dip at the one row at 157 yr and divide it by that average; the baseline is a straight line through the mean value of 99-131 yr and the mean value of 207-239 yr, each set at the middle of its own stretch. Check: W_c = -0.5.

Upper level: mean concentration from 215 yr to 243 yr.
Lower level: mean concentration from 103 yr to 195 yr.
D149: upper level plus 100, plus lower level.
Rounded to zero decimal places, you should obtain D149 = 561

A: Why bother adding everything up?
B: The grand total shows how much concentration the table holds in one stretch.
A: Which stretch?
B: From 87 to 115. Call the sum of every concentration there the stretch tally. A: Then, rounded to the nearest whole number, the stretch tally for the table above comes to 2123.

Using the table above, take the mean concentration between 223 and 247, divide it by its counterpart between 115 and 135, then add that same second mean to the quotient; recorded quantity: 246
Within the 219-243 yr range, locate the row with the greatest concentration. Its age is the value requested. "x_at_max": 225 yr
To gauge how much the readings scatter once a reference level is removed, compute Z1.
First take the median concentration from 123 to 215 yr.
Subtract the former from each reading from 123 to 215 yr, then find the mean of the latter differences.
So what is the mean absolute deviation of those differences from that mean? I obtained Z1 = 36.4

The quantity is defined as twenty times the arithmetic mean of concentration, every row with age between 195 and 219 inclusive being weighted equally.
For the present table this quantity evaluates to 4354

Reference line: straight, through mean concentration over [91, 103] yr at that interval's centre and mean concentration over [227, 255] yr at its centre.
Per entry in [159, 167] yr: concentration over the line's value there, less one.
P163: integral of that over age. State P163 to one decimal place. 0.1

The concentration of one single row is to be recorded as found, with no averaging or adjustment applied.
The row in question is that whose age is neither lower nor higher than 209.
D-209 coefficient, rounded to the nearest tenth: 222.6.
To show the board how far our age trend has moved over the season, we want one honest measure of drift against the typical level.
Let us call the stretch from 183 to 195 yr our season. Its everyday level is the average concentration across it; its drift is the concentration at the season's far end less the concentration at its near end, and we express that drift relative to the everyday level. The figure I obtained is 0.11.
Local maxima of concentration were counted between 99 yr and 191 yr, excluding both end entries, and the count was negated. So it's -6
